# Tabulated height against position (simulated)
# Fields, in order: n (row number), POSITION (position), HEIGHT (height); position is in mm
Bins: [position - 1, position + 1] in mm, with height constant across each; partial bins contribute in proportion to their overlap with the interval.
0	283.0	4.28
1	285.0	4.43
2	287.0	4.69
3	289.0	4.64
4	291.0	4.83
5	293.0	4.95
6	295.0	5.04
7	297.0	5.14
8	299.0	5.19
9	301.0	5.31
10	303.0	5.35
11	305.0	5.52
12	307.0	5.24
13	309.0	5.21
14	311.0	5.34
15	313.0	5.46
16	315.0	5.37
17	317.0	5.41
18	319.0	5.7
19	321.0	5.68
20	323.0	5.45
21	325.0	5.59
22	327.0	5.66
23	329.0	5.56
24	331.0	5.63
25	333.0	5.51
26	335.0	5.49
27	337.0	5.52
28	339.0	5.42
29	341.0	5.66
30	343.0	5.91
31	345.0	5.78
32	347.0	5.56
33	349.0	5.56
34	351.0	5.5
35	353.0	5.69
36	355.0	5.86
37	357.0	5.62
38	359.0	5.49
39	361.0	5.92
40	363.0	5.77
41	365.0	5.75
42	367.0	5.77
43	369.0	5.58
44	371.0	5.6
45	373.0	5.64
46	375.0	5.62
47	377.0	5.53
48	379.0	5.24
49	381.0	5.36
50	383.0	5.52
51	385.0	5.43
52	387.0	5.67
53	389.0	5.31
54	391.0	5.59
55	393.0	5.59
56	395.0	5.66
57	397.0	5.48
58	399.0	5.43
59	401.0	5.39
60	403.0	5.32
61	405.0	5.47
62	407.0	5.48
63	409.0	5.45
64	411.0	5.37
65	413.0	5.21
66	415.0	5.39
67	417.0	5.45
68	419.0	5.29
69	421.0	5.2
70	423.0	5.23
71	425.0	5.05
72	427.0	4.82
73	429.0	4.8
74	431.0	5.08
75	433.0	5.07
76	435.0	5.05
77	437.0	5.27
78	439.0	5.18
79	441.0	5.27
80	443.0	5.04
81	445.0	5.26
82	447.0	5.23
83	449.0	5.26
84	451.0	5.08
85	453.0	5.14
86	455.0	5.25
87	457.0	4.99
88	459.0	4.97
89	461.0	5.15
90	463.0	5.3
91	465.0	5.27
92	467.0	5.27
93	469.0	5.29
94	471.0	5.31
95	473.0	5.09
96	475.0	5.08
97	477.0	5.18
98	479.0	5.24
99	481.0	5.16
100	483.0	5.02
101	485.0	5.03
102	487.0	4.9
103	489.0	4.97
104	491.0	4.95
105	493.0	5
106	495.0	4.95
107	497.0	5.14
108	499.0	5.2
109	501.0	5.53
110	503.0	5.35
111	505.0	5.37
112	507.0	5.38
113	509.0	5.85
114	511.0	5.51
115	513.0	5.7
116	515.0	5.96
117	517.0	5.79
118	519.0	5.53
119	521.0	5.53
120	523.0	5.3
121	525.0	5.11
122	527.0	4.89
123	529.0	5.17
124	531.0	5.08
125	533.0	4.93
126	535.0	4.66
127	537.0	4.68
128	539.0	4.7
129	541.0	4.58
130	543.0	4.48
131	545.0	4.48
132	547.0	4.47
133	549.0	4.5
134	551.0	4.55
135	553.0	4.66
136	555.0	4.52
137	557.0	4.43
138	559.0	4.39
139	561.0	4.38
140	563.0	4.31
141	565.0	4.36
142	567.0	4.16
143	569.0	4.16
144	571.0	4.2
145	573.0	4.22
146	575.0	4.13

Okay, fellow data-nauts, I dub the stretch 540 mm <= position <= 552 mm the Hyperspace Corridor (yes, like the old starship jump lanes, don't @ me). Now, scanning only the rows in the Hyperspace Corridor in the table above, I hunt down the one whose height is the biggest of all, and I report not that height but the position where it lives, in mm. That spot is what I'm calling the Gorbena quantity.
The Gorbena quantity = 541.0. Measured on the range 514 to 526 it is 515.0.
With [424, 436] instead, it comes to 431.0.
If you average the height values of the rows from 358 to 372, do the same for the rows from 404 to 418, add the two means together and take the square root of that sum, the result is 3.33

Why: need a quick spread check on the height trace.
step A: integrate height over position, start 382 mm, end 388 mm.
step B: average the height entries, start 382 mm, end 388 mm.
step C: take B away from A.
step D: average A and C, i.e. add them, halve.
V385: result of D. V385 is 30.5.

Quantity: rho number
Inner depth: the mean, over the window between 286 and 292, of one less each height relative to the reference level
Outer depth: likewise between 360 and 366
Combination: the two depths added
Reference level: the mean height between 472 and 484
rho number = -0.054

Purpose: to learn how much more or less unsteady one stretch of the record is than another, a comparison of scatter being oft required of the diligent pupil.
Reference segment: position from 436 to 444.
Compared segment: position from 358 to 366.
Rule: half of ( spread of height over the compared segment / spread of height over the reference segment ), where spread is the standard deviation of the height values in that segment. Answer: 0.82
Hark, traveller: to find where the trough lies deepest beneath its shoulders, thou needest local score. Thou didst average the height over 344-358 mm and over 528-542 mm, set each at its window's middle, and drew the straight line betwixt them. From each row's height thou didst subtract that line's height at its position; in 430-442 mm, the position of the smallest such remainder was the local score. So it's 435.0 mm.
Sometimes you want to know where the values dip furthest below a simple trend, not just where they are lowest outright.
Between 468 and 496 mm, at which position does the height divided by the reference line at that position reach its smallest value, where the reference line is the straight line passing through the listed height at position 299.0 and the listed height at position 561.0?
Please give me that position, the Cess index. 487.0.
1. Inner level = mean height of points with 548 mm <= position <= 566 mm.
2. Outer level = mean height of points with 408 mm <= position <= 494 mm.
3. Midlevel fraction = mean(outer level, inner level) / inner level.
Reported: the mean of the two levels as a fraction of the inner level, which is 1.08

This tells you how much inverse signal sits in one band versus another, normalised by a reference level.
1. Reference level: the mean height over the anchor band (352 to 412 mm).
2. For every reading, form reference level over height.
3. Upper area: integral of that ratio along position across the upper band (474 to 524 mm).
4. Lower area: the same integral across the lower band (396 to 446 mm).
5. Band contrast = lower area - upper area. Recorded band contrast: 0.5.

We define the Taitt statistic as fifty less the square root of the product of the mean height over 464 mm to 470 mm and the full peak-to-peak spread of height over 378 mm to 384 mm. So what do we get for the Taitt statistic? 48.78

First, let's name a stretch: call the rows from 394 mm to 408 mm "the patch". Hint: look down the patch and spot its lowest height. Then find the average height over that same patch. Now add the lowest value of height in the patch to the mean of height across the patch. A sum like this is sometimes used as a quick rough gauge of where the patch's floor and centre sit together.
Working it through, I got 10.8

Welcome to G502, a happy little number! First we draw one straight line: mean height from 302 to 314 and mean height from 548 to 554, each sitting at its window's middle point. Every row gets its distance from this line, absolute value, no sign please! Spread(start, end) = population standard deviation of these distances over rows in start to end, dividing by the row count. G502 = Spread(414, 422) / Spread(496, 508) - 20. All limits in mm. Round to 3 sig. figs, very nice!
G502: -19.3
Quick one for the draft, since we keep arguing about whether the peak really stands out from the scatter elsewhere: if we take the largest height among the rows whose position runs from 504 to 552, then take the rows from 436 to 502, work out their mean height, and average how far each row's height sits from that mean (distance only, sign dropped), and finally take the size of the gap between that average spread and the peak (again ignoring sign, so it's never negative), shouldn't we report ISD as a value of 5.8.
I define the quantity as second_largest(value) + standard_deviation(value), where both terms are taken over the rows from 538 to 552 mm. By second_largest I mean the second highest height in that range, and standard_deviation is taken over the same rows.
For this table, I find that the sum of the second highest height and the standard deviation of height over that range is 4.7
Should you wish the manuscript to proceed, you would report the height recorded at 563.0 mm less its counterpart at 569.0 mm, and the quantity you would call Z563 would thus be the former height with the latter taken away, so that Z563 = 0.15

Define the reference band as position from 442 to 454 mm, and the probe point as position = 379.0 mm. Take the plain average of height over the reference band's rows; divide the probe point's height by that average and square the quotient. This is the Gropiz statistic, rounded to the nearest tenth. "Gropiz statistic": 1.0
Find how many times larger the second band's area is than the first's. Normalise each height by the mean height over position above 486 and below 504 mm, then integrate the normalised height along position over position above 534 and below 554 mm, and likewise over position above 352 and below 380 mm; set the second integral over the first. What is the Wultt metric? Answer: 1.7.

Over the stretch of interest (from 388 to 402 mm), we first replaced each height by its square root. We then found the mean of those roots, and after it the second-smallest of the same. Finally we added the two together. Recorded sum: 4.67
